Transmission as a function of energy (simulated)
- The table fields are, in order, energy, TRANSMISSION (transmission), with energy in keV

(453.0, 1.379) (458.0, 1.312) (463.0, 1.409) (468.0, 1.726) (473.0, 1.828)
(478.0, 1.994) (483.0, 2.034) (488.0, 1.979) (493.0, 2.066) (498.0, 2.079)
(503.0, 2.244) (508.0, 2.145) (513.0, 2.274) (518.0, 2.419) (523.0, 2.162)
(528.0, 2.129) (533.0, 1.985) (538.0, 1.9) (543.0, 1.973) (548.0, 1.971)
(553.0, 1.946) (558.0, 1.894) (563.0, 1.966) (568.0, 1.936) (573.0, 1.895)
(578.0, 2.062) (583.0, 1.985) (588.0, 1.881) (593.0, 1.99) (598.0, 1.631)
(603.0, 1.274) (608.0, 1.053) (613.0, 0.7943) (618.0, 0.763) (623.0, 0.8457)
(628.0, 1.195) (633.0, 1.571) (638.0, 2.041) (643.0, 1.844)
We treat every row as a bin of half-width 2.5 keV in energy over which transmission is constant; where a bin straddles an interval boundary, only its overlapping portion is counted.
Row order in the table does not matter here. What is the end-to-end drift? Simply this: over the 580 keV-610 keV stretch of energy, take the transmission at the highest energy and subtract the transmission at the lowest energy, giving -0.93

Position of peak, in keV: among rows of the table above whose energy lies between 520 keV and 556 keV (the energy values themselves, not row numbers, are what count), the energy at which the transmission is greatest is 523.0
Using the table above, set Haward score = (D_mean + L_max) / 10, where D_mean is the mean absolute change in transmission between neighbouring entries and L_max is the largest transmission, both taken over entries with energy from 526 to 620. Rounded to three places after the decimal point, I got 0.225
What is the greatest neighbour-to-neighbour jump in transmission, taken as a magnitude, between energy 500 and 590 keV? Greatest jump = 0.26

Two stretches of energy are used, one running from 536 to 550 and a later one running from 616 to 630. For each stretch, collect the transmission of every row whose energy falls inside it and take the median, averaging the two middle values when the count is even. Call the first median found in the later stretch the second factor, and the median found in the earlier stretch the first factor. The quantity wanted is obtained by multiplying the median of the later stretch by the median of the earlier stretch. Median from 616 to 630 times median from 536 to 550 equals 1.7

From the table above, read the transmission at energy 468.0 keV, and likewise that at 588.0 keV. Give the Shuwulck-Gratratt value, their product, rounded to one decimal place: 3.2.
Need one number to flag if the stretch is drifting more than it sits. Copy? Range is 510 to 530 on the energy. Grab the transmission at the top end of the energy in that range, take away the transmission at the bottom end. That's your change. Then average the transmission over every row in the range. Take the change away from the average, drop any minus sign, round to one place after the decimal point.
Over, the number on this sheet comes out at 2.4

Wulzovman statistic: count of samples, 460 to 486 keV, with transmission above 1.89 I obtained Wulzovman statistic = 2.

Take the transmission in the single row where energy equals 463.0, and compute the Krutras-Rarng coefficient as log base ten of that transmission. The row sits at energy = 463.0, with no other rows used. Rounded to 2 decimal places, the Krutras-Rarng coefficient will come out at 0.15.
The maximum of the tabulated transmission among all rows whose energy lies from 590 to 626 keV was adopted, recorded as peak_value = 1.99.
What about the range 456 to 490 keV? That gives 2.034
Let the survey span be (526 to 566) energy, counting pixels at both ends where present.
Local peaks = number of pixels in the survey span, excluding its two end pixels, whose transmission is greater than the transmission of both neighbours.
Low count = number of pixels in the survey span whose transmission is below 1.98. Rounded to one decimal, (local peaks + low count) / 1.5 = 4.7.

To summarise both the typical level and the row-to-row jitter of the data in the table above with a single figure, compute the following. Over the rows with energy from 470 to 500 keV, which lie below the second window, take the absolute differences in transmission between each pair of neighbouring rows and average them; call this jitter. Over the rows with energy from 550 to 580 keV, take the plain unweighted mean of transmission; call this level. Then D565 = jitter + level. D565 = 2.02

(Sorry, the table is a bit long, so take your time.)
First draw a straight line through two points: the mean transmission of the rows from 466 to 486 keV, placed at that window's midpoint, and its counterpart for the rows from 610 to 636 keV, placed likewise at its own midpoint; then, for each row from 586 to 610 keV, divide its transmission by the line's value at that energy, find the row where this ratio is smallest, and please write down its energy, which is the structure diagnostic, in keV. 608.0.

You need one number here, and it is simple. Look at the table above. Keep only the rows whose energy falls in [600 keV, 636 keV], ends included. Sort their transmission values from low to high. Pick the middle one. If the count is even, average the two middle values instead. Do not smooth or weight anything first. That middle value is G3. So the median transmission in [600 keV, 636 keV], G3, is 1.1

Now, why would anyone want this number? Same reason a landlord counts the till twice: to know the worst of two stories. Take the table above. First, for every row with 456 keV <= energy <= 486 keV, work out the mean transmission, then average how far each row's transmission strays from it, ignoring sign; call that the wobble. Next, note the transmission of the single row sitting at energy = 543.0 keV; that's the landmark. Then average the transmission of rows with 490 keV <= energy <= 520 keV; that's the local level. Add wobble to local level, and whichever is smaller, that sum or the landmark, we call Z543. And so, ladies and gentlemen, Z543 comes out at 1.97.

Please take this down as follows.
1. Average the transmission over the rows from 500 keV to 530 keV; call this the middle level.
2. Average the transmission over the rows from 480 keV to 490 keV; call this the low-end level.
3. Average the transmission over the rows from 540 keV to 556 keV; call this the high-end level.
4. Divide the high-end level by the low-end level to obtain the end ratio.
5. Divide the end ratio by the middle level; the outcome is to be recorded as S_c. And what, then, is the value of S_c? 0.44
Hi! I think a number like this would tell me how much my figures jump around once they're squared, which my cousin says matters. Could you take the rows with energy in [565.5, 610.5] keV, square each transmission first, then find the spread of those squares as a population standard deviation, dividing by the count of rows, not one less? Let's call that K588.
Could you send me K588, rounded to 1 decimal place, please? 1.1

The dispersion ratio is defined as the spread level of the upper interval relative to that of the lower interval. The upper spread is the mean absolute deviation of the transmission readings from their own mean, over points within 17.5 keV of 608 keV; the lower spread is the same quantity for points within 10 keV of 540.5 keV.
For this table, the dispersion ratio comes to 13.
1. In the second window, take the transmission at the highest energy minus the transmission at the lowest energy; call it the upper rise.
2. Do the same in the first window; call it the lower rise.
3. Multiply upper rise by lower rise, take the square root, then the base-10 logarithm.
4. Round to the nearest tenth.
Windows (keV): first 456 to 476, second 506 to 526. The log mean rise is -1.0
